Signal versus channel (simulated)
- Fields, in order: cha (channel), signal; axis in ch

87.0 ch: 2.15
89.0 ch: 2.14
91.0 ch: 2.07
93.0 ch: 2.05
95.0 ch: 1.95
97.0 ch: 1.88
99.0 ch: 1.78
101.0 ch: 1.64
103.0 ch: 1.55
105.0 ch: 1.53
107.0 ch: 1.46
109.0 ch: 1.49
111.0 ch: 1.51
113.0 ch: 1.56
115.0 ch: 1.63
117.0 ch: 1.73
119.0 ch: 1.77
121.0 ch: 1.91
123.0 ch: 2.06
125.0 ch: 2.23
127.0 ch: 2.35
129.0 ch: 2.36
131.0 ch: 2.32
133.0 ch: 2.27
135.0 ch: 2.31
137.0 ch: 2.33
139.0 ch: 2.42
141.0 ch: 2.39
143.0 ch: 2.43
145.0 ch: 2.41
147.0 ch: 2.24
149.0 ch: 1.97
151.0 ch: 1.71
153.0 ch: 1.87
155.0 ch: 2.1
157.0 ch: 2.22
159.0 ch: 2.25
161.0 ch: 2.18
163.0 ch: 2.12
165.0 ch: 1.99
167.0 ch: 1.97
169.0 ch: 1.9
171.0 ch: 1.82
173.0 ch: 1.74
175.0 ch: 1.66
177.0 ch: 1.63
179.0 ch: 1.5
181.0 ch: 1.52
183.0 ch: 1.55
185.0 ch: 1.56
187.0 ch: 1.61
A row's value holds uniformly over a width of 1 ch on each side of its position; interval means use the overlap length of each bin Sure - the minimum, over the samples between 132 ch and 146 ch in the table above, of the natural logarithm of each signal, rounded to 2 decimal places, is 0.82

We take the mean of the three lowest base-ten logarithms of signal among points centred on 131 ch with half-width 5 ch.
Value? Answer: 0.36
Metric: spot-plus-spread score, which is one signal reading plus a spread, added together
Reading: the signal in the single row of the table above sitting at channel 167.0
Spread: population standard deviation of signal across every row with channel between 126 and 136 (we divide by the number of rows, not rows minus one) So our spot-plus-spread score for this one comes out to 2.00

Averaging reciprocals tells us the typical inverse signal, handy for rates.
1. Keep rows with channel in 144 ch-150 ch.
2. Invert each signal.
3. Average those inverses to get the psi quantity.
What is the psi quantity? 0.46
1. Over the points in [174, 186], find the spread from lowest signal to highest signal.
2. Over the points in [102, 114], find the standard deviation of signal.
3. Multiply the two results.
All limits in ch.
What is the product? 0.006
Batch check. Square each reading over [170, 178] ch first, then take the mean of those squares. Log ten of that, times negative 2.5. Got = -1.2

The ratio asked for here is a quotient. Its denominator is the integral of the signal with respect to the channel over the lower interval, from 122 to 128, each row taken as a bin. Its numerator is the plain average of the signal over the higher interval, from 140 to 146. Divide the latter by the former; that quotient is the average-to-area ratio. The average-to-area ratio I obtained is 0.18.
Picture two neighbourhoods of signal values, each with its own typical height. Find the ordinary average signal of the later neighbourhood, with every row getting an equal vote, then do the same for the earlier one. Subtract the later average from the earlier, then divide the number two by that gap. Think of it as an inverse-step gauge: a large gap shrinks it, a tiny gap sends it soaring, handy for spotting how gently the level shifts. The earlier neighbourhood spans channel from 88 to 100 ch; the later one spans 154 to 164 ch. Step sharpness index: -10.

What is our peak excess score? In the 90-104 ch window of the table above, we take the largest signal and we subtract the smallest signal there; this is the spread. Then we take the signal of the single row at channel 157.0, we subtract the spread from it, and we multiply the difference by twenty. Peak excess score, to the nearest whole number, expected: 34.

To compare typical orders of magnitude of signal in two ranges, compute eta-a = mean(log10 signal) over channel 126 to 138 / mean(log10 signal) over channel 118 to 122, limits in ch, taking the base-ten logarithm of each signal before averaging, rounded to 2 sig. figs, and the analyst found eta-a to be 1.4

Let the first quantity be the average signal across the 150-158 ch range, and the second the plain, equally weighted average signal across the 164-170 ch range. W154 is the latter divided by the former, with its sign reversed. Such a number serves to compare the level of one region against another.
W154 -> -1.0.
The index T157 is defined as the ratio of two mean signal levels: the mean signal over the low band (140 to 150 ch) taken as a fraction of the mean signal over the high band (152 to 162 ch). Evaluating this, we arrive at 1.08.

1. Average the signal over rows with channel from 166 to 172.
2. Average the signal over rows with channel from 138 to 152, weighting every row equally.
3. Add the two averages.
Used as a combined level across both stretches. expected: 4.1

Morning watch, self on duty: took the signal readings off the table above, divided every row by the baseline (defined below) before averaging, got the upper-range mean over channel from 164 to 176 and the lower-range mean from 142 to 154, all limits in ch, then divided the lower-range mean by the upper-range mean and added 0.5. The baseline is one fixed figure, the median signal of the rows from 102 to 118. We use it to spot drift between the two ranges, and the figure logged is 1.64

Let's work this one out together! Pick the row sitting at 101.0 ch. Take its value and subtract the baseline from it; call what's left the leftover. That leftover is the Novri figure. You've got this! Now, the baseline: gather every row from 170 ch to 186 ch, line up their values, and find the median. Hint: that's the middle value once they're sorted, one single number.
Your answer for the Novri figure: 0.0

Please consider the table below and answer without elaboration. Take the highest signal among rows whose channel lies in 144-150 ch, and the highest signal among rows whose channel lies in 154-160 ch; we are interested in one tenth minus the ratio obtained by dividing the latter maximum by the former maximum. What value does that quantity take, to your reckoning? -0.83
